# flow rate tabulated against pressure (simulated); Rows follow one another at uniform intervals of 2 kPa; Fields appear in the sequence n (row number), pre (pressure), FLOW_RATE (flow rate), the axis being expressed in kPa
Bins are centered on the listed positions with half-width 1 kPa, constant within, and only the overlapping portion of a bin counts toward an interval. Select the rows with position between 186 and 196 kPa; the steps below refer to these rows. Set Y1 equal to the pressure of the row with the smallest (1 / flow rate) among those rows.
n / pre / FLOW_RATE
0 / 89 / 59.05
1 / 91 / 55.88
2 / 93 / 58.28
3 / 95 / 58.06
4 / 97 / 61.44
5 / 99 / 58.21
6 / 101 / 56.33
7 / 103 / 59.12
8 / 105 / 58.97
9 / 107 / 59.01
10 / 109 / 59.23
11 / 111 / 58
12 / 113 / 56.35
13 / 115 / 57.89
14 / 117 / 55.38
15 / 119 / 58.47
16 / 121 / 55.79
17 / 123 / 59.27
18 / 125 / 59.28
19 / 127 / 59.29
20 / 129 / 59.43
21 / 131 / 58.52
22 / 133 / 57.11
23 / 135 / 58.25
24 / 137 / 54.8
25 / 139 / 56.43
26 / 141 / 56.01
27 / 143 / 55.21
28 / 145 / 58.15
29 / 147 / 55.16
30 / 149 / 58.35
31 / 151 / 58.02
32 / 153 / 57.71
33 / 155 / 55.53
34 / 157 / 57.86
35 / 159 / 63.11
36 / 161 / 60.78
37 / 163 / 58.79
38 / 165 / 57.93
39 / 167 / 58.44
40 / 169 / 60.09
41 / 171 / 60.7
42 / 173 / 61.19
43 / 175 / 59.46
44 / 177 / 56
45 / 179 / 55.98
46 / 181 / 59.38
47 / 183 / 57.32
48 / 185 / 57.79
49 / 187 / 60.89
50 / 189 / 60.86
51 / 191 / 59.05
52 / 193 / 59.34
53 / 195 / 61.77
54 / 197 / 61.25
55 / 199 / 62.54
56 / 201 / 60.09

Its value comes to 195 kPa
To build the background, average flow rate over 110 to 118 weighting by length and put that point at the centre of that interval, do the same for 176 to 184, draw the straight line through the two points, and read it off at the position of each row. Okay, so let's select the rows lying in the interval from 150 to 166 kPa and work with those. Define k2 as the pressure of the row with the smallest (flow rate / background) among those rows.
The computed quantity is 155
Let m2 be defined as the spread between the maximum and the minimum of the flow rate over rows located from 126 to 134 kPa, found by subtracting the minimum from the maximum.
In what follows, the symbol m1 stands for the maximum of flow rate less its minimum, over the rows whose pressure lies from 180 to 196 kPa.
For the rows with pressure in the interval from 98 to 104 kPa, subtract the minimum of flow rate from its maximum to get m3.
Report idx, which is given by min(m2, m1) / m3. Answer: 0.83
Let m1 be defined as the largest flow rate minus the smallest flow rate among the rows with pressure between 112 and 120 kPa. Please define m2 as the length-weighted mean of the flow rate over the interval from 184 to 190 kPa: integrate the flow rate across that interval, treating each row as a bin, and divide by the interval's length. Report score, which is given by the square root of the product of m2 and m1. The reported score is 14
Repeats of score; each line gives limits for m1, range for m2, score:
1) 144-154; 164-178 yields 14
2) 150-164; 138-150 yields 21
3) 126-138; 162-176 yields 17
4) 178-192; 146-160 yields 17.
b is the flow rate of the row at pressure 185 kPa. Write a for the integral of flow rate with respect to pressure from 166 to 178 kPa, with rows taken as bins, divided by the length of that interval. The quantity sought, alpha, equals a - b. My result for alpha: 1.5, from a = 59.3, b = 57.79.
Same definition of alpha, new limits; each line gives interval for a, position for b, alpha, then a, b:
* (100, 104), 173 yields -3.5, 57.7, 61.19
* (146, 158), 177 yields 1.1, 57.1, 56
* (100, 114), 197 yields -3.1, 58.1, 61.25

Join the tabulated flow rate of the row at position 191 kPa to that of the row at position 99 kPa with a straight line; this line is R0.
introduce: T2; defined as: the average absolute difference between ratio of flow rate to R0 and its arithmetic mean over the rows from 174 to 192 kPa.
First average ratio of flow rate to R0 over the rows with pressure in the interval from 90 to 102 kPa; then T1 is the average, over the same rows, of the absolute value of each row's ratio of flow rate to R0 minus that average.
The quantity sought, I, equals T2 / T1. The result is 1.2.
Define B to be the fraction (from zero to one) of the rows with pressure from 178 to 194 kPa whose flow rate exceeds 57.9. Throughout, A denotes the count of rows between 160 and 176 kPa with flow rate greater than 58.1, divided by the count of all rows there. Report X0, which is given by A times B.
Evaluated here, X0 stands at 0.55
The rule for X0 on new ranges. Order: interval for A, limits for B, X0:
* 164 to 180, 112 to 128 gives 0.31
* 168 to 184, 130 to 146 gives 0.23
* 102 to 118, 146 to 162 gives 0.25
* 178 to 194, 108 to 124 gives 0.31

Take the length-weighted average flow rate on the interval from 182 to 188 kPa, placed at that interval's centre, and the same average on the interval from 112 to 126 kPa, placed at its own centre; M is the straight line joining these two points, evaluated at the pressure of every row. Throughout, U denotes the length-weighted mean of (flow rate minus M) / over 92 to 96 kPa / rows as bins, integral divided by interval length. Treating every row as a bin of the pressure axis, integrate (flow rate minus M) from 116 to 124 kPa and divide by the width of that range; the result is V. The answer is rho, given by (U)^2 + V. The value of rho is 1.0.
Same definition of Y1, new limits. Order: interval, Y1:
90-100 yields 97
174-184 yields 175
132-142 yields 135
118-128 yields 127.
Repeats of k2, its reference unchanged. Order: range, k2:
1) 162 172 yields 165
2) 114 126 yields 117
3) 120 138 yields 137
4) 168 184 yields 179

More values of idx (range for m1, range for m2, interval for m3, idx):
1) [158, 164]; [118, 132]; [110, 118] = 1.39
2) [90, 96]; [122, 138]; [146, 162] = 0.30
